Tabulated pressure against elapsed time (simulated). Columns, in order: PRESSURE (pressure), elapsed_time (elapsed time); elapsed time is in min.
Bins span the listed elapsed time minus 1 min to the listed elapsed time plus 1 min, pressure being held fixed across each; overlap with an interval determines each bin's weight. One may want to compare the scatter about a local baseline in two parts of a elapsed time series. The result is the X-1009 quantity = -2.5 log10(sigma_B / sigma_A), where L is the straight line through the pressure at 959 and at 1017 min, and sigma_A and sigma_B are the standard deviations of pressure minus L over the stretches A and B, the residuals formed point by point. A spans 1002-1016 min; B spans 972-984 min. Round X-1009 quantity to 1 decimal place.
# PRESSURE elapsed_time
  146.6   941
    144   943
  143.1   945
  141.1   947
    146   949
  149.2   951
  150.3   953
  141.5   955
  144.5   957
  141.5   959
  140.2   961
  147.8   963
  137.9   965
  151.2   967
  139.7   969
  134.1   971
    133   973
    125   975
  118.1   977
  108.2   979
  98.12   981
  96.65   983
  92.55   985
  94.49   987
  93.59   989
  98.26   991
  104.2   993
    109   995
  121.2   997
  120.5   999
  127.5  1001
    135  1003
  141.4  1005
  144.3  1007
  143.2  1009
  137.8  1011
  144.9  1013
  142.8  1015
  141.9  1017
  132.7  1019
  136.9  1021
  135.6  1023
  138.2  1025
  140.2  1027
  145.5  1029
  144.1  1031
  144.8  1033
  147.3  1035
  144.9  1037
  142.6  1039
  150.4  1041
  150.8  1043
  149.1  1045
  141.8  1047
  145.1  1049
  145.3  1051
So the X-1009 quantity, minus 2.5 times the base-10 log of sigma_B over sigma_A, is -1.5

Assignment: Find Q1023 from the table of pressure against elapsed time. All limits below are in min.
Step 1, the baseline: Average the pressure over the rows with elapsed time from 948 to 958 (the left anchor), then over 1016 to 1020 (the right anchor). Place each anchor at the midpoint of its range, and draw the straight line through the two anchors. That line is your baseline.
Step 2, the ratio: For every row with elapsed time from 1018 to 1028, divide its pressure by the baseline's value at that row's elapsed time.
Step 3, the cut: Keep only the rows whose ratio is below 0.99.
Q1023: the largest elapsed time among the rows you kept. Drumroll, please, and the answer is 1019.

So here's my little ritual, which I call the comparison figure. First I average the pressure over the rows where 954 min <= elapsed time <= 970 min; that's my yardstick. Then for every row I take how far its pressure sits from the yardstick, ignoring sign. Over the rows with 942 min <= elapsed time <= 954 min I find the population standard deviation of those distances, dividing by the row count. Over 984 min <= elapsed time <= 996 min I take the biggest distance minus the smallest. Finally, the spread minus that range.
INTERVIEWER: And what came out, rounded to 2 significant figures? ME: -14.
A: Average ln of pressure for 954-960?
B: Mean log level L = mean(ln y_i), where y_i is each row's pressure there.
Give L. 4.96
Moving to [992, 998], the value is 4.71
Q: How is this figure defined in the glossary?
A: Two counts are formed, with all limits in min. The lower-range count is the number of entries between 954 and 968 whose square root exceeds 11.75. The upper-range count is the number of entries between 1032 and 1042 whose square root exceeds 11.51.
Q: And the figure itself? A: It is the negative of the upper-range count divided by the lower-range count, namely -0.8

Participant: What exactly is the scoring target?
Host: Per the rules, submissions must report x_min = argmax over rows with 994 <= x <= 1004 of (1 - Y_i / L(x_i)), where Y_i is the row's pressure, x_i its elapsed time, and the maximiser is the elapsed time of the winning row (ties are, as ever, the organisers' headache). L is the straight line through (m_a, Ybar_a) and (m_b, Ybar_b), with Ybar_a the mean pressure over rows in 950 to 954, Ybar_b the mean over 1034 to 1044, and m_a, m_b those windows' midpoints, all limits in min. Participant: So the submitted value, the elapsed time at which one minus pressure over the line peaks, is 995 min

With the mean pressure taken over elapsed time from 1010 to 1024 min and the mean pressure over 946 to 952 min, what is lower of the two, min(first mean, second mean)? 139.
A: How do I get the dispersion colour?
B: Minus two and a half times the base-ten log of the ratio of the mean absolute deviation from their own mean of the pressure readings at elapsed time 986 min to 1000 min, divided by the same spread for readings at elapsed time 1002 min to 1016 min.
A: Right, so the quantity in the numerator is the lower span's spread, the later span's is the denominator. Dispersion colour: -1.31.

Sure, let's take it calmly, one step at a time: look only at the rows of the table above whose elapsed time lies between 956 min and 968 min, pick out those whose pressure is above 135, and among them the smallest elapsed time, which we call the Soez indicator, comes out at 957 min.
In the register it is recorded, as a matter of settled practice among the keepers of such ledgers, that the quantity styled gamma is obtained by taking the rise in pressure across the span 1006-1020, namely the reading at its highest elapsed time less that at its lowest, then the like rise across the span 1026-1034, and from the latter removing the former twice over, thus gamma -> 28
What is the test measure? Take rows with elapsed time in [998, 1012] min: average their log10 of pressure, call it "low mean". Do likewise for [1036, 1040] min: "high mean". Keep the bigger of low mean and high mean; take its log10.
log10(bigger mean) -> 0.334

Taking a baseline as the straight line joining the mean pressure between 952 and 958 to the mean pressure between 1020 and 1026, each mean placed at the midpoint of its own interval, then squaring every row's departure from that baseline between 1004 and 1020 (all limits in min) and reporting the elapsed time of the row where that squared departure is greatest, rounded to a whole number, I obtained 1013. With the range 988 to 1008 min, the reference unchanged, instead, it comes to 989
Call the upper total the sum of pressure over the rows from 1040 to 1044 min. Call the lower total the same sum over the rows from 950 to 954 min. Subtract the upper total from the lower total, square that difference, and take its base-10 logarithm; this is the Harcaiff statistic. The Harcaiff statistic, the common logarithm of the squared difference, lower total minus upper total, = 0.5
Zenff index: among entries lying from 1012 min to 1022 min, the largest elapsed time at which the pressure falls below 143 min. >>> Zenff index 1021 min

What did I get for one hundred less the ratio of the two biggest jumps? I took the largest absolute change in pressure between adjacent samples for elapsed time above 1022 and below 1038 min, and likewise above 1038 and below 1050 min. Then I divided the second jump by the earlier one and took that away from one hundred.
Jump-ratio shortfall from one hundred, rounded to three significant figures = 98.5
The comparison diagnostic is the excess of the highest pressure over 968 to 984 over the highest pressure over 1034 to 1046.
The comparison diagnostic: -11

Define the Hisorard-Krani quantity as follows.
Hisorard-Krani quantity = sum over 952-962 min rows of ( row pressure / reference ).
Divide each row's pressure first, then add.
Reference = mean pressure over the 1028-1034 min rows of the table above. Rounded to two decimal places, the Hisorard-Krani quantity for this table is 4.96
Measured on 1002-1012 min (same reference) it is 4.85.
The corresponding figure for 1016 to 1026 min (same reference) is 4.73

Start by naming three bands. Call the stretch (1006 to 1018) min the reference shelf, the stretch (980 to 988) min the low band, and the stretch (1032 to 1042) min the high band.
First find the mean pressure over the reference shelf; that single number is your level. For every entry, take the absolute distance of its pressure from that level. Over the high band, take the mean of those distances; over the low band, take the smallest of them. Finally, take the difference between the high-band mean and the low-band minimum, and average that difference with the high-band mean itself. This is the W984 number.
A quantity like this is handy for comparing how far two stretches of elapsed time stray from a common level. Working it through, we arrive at -19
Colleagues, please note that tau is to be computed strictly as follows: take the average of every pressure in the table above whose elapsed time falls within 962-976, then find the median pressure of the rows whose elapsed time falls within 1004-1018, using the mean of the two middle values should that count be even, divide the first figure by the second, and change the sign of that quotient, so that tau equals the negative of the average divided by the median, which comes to -0.97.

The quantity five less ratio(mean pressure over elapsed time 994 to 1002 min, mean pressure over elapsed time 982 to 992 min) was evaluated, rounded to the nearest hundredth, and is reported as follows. 3.74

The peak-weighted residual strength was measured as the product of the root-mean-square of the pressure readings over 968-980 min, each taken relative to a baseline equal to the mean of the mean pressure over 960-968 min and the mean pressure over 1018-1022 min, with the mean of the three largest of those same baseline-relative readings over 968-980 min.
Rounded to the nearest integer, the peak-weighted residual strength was -67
